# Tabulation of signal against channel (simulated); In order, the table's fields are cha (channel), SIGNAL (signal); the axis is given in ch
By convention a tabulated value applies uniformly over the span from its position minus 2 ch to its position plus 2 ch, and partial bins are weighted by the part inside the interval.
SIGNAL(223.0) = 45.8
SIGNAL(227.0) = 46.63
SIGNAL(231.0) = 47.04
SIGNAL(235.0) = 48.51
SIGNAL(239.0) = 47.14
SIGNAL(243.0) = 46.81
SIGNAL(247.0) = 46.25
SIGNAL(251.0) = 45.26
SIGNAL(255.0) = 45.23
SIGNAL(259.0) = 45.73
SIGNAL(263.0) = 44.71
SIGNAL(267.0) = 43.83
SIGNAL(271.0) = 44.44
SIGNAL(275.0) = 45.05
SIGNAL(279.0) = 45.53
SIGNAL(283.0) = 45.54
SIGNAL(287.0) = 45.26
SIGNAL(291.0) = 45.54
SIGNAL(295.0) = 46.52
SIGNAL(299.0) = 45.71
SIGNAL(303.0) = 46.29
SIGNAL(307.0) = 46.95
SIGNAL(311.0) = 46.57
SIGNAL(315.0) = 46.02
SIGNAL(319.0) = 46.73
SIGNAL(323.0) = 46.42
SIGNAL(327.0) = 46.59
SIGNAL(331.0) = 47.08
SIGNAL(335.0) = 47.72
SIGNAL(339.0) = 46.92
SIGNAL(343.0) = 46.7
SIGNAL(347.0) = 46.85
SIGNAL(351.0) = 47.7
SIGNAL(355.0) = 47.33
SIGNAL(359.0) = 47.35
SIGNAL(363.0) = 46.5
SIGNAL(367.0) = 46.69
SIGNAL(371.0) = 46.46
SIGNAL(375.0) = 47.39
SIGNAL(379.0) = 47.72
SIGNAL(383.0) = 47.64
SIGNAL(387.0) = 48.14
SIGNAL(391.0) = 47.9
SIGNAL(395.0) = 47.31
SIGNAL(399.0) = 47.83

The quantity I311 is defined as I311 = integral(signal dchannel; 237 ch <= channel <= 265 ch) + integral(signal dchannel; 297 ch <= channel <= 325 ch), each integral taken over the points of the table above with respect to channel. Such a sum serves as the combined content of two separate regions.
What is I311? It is 2583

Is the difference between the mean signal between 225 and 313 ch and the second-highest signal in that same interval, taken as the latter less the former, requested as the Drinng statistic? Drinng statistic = 1.2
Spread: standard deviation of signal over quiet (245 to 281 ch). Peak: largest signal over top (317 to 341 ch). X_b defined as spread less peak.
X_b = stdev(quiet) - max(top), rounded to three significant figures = -47.0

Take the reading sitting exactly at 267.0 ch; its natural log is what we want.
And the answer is 3.78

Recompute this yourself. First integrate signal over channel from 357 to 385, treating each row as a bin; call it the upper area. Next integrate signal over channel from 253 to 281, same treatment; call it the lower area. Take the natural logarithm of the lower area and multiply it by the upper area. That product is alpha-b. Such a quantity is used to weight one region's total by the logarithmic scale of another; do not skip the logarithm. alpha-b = 9414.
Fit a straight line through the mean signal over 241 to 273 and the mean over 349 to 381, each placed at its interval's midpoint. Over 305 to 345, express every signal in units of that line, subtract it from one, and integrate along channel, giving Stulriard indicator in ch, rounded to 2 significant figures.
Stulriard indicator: -0.27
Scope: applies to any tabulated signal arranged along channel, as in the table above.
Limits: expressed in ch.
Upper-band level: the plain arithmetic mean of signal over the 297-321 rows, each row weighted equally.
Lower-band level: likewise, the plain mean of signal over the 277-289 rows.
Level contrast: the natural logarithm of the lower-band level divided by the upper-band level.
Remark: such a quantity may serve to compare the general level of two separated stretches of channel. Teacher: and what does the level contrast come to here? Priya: -0.020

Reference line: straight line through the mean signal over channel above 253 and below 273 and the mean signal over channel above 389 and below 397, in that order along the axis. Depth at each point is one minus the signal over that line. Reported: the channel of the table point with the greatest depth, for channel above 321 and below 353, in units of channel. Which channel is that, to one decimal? 343.0 ch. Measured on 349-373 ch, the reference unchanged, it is 371.0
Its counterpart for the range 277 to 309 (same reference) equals 287.0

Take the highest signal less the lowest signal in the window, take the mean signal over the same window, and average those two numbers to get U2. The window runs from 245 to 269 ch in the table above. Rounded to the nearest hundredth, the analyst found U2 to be 23.79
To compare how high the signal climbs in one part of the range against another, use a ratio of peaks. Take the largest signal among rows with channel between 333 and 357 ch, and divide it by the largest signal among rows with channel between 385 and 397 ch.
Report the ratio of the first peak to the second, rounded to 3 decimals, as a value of 0.991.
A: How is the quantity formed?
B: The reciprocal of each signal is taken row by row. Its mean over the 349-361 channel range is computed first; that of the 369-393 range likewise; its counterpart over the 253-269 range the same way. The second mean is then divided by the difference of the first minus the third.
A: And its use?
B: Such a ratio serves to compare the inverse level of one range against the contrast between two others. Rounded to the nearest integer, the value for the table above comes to -17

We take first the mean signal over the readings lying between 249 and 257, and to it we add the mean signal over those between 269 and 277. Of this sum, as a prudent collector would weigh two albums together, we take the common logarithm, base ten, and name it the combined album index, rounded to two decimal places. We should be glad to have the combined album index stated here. 1.95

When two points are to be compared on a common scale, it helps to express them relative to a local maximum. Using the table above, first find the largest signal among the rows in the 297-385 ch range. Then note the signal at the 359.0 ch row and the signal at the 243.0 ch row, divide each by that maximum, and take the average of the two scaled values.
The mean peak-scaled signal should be 0.99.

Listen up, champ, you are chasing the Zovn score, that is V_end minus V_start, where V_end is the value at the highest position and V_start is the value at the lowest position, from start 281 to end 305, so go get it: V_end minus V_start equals 0.75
